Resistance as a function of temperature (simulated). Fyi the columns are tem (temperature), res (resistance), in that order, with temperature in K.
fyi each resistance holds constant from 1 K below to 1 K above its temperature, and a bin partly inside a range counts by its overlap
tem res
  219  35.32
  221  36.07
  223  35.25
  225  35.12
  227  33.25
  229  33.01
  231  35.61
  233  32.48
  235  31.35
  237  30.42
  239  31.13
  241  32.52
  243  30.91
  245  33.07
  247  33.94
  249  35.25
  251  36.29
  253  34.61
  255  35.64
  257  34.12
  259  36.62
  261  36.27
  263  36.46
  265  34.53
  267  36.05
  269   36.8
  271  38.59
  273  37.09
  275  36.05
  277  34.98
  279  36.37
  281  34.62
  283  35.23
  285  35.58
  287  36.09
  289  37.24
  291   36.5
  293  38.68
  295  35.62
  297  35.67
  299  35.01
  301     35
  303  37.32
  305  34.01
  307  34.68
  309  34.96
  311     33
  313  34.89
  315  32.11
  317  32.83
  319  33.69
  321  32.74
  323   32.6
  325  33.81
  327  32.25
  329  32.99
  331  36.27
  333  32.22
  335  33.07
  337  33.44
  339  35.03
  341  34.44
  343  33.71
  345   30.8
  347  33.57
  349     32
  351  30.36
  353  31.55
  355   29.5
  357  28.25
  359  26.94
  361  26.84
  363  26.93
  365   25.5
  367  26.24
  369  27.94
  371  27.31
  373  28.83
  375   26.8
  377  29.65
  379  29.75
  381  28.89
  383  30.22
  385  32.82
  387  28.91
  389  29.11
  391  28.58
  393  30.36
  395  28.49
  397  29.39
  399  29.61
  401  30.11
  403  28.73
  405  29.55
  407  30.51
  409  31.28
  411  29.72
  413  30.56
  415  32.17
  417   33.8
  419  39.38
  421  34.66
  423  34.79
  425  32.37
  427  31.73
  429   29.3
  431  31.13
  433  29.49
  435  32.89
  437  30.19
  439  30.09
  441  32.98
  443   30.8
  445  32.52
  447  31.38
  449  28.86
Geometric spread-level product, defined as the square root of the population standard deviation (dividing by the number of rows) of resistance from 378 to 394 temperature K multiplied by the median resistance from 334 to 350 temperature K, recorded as 6.6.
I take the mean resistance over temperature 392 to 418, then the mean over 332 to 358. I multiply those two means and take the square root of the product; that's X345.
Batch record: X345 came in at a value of 31.2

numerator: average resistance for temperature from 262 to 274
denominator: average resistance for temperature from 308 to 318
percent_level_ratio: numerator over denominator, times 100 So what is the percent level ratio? 109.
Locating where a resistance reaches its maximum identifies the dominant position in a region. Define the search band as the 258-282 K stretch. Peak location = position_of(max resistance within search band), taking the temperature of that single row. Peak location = 271 K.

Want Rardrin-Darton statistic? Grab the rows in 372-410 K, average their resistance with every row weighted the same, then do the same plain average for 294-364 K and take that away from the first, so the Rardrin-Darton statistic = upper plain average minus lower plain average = -3.2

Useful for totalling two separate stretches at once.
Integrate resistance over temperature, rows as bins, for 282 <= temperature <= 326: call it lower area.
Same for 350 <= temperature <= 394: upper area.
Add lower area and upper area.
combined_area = 2797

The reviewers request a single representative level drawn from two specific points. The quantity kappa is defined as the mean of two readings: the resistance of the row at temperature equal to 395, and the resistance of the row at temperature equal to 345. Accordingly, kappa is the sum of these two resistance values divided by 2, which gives 29.6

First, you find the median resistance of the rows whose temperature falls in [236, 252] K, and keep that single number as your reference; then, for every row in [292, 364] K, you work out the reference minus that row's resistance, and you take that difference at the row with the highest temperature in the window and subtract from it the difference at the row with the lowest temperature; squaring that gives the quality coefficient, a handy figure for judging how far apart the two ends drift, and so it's 138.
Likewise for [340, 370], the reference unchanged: 42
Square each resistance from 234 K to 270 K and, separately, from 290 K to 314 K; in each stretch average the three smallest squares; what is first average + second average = 2099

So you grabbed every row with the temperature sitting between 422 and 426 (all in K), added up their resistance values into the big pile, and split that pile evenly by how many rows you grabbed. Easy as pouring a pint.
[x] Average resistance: 34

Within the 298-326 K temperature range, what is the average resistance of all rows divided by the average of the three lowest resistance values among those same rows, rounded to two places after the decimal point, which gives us 1.05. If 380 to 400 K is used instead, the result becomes 1.03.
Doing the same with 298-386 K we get 1.21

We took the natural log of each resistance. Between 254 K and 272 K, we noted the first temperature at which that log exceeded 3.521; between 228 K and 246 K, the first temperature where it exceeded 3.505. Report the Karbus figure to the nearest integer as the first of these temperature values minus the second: 24 K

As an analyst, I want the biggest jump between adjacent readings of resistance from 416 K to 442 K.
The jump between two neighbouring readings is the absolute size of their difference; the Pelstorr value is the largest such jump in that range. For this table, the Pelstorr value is 5.6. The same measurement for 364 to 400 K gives 3.9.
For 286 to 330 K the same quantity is 3.3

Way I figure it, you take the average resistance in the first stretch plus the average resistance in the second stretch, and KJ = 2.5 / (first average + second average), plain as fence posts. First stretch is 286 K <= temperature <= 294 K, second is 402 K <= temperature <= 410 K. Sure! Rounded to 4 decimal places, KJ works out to 0.0372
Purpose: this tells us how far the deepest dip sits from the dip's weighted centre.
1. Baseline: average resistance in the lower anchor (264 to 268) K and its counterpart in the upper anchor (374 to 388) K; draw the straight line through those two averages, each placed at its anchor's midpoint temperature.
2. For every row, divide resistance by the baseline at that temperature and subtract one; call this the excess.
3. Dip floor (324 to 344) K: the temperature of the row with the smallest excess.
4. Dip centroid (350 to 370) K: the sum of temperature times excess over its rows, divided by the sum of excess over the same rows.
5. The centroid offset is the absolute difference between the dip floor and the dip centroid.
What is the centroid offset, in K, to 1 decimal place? 35.6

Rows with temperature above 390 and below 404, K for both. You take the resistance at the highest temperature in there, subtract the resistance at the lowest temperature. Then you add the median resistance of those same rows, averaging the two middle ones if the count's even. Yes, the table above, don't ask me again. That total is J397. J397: 29.5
